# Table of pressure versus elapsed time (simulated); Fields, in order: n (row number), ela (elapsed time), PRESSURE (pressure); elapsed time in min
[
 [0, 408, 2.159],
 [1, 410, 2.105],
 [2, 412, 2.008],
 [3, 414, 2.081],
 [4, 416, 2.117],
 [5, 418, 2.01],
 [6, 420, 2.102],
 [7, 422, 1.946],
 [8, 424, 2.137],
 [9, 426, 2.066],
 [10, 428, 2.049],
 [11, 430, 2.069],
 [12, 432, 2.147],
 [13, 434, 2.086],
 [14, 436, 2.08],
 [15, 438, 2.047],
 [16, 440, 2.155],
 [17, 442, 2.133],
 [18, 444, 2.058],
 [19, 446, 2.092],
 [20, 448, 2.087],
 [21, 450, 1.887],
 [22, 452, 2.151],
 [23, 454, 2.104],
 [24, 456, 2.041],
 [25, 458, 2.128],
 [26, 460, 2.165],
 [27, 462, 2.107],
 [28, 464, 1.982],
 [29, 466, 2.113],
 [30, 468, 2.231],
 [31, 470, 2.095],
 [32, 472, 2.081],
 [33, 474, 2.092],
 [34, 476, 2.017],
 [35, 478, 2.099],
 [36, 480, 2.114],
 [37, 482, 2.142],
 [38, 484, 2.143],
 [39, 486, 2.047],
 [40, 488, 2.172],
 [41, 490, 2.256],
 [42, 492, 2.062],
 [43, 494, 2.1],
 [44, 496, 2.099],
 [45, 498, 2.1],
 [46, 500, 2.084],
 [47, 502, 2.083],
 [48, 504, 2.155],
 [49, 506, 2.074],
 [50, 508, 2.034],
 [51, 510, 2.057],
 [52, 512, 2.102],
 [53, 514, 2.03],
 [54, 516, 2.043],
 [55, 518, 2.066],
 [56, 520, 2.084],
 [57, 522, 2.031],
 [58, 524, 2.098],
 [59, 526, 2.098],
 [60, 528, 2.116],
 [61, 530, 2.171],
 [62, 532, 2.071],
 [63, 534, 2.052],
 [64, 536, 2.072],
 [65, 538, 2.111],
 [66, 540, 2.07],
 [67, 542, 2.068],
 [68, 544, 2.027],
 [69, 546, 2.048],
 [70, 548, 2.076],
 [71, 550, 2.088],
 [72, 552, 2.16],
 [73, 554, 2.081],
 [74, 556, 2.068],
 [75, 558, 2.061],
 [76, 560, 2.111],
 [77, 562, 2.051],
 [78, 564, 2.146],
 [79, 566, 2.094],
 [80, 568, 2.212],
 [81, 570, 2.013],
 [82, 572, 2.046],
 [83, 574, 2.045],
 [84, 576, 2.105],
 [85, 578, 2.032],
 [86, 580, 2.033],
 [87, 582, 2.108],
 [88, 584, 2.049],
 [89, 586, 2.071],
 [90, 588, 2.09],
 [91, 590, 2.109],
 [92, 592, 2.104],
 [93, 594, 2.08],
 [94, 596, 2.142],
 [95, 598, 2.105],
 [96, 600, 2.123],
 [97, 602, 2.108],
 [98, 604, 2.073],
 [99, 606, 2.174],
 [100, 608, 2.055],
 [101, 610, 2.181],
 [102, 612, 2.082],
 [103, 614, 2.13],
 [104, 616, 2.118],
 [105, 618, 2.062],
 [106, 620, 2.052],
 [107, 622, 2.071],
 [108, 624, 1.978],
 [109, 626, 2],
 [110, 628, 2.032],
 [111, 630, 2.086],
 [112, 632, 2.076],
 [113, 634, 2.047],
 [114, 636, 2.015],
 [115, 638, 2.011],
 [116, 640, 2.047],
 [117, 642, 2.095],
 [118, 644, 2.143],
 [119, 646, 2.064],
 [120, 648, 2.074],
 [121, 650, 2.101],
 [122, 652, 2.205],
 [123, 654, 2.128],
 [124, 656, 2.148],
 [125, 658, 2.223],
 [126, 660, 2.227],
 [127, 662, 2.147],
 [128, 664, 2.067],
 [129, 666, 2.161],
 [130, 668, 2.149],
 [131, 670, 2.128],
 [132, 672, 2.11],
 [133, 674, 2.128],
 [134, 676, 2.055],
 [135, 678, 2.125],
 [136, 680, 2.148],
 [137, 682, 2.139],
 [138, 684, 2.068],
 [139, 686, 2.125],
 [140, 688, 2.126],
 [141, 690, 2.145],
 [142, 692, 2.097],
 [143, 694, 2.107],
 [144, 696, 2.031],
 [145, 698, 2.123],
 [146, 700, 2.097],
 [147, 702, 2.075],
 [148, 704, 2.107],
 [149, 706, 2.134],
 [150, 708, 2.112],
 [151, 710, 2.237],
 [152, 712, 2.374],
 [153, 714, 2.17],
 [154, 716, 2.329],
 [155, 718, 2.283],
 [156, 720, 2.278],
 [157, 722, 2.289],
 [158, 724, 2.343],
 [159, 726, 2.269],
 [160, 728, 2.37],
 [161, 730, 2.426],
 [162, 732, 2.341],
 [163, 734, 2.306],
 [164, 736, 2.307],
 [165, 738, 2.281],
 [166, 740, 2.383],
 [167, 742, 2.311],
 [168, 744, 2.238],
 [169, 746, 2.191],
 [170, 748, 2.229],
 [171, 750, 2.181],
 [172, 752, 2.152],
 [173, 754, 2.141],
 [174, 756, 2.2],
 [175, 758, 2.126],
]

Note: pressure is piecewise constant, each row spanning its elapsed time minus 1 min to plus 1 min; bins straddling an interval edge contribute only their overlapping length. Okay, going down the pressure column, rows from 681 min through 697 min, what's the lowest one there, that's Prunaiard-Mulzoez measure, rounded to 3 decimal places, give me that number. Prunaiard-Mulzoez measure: 2.031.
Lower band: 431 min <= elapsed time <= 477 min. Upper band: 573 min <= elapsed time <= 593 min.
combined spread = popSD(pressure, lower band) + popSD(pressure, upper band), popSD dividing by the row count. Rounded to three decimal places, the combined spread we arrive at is 0.098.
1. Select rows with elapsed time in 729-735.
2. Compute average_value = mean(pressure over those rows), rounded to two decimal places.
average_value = 2.36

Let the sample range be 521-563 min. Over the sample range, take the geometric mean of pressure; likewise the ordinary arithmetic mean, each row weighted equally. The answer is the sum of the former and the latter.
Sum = 4.16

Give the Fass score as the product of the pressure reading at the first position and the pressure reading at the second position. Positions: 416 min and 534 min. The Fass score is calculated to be 4.34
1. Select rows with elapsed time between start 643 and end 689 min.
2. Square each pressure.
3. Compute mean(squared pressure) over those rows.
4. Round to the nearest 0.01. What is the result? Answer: 4.54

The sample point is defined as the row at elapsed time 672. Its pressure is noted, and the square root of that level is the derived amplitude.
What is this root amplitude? 1.45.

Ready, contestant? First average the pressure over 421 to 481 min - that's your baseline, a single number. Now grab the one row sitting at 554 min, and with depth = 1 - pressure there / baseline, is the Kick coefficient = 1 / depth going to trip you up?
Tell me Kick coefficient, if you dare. 485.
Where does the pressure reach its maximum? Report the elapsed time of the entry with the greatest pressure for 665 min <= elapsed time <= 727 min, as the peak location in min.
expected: 712 min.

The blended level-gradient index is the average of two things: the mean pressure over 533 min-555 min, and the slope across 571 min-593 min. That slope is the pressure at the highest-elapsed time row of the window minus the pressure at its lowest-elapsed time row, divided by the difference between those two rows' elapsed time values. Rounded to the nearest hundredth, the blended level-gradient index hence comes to 1.04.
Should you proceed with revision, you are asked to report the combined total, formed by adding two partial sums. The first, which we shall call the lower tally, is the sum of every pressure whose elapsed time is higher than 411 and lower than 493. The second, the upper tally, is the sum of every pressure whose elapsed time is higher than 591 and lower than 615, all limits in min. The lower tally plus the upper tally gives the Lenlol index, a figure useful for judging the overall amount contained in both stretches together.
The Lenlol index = 111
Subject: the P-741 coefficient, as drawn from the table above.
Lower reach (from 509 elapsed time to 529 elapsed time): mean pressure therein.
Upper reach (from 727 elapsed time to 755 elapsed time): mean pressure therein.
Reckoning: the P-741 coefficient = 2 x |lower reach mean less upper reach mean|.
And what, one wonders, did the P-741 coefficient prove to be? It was 0.41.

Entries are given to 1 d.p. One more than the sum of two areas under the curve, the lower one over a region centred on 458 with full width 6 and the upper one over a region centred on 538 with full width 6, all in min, 26.2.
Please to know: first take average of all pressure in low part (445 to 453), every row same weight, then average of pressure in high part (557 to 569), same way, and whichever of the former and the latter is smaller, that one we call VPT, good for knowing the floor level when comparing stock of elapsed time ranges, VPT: 2.05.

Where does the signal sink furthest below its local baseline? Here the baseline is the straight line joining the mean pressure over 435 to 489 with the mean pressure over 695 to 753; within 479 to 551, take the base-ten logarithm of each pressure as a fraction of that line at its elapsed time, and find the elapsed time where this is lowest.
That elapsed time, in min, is 544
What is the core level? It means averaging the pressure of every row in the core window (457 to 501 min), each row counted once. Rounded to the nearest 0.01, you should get 2.11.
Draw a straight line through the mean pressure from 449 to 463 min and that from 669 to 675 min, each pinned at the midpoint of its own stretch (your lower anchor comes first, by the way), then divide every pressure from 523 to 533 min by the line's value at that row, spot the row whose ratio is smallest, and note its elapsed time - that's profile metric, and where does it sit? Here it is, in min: 532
